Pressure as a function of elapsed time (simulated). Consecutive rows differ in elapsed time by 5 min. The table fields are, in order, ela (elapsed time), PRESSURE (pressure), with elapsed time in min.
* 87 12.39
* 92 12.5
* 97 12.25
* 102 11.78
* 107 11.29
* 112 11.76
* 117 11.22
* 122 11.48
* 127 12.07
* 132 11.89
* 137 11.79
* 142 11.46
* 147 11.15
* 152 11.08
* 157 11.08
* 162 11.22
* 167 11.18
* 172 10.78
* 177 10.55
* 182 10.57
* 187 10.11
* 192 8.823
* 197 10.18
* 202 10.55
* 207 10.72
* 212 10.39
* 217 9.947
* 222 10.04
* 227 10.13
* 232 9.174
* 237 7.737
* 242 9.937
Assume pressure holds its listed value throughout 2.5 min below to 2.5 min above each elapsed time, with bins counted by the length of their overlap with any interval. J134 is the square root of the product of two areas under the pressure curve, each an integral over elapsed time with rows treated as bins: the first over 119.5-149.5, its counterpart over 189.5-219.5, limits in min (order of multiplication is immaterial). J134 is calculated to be 325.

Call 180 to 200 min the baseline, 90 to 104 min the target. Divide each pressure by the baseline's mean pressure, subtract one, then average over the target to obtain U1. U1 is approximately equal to 0.23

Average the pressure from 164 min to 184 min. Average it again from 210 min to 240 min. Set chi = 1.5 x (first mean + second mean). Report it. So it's 31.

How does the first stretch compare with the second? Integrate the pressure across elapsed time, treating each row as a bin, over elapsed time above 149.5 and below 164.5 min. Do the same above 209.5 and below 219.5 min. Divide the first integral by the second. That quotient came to 1.6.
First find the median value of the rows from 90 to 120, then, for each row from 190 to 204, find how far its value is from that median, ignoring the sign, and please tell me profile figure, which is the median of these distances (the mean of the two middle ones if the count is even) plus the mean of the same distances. 3.5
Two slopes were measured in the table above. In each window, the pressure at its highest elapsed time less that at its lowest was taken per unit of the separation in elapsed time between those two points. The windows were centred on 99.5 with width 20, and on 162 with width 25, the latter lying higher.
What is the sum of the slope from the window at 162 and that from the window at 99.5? -0.10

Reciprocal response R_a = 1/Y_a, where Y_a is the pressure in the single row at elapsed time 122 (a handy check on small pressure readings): 0.087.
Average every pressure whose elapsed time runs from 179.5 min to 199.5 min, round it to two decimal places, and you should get 9.92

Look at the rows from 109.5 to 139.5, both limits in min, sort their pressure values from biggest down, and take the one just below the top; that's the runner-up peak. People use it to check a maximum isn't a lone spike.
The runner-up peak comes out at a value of 11.89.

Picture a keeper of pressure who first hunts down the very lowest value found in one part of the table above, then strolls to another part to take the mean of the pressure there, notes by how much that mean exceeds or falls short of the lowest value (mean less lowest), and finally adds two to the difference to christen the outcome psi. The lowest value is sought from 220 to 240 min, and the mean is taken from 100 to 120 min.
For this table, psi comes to 5.8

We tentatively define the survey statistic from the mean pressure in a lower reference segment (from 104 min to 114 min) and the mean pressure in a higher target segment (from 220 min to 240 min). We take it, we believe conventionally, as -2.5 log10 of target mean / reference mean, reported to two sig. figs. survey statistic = 0.24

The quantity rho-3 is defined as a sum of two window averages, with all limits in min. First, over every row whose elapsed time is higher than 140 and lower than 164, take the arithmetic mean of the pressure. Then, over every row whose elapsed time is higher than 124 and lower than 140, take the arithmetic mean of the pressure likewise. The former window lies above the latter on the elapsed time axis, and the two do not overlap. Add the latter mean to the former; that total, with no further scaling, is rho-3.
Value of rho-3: 23.1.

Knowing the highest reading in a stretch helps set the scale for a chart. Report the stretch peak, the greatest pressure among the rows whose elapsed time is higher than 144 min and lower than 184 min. 11.22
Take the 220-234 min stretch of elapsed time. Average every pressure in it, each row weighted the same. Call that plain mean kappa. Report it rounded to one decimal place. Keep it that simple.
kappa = 9.8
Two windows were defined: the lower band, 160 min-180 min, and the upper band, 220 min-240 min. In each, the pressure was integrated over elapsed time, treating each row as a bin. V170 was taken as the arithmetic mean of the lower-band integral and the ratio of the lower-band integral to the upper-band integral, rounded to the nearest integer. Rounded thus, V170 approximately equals 110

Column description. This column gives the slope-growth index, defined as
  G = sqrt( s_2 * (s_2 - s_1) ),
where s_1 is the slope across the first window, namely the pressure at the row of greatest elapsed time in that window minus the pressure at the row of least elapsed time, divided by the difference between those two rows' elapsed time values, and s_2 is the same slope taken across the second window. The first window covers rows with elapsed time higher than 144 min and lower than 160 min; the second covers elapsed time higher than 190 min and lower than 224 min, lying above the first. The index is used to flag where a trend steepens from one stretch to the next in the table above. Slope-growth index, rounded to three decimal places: 0.044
